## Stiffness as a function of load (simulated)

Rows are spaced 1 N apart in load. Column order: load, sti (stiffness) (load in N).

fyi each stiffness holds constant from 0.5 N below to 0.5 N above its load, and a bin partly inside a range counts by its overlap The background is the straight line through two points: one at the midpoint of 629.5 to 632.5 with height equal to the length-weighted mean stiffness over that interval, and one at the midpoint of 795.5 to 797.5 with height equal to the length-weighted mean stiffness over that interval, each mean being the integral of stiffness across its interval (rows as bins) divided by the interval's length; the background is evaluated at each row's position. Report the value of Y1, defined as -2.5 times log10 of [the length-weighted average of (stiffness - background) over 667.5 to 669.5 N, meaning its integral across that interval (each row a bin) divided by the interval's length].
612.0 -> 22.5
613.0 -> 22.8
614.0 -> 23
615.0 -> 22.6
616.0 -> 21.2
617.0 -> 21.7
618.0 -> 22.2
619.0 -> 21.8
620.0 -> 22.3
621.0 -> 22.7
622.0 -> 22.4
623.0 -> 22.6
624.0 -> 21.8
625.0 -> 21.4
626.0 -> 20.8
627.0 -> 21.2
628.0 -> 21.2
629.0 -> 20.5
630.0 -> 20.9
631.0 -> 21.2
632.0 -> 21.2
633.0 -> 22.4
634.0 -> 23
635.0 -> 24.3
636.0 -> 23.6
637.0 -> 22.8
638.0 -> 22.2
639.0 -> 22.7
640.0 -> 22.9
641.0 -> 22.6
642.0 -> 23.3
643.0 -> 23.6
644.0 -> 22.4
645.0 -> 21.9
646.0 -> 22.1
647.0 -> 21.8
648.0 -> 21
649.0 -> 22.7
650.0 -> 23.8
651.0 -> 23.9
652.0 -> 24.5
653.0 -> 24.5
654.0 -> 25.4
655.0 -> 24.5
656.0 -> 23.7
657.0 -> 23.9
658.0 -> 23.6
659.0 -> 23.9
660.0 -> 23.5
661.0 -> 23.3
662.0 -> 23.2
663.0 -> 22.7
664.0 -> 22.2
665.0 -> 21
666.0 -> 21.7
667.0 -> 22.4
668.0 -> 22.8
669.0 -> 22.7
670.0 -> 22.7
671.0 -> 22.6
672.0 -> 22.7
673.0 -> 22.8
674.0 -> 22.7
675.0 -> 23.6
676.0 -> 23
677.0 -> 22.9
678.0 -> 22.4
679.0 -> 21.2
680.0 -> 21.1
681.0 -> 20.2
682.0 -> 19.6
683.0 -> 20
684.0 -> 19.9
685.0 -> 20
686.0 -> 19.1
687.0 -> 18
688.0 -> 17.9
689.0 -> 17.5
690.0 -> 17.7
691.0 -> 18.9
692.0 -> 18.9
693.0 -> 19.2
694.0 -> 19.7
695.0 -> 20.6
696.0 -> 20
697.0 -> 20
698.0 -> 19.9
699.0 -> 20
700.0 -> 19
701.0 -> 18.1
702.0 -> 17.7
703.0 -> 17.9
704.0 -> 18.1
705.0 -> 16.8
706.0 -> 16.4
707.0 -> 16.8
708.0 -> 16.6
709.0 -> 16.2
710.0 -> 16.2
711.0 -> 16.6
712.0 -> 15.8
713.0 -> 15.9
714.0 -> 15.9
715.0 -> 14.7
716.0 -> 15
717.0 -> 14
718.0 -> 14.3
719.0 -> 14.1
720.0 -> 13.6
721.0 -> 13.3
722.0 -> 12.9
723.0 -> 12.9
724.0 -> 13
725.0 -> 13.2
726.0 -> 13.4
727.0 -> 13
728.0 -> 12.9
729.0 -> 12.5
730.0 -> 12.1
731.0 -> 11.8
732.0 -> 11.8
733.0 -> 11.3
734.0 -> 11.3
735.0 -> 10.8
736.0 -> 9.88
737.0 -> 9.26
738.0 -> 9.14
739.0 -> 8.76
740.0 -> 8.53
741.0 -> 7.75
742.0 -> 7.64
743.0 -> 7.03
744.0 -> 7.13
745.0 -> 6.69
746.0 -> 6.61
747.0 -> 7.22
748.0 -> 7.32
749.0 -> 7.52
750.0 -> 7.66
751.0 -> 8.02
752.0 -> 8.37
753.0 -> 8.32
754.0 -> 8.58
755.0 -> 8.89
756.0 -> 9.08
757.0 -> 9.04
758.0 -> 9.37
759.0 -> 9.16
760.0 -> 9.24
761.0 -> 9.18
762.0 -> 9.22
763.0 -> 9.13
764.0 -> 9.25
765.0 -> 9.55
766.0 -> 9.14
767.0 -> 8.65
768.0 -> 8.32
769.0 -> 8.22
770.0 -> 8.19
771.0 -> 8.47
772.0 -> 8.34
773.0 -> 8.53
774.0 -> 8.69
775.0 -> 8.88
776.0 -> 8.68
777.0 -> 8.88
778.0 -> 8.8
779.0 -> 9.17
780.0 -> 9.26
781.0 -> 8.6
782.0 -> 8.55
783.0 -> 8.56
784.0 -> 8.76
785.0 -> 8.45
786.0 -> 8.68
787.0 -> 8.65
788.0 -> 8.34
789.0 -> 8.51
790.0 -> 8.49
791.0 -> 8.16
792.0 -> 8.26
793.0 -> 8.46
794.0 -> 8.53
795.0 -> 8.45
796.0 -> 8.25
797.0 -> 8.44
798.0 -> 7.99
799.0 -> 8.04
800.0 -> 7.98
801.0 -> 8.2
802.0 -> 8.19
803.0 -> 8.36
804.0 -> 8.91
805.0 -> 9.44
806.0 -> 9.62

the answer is -1.64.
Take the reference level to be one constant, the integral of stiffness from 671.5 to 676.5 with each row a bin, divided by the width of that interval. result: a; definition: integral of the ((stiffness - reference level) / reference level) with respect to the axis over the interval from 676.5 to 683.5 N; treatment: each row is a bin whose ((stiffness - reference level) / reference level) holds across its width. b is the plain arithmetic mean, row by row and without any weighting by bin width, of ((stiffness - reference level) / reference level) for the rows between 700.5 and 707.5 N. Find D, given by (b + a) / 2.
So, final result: -0.4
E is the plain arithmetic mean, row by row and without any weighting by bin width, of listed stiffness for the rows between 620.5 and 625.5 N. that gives 22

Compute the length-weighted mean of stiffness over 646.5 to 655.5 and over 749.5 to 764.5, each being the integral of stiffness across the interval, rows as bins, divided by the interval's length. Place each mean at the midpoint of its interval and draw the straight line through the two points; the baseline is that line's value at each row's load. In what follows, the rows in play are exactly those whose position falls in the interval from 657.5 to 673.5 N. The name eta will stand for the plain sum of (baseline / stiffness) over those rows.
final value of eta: 15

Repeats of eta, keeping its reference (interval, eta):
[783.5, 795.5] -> 6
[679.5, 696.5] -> 16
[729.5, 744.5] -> 19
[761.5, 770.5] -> 8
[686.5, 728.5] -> 40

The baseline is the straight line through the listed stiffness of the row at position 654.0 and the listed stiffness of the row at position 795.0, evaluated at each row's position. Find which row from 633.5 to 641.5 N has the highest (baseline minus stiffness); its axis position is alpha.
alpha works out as 638.0 N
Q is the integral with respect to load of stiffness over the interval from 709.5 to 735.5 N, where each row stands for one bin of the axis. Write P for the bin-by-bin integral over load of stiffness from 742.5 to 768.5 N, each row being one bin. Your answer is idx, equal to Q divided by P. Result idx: 1.6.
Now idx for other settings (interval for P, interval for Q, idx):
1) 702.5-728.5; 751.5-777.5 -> 0.6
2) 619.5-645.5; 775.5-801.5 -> 0.4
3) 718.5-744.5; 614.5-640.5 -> 2.0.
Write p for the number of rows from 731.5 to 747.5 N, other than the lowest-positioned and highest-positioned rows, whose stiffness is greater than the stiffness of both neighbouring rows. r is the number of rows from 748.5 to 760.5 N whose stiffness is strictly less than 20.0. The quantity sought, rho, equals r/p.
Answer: 12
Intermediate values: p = 1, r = 12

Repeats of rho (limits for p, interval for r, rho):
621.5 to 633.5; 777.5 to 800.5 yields 23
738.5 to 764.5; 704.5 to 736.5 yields 5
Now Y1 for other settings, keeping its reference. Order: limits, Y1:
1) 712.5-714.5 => -0.16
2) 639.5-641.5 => -0.94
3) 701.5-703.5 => -0.86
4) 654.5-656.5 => -1.72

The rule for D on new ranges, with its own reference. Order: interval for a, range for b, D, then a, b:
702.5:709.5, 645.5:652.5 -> -0.9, -1.8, -0.01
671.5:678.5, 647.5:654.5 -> 0.0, 0.0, 0.03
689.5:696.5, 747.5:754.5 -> -0.9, -1.1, -0.65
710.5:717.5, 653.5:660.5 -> -1.1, -2.3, 0.05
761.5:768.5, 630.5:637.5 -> -2.1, -4.2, -0.01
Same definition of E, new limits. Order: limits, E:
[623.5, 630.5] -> 21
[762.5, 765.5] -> 9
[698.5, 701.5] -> 19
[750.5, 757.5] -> 9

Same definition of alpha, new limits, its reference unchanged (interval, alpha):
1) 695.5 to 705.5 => 705.0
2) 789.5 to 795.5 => 791.0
